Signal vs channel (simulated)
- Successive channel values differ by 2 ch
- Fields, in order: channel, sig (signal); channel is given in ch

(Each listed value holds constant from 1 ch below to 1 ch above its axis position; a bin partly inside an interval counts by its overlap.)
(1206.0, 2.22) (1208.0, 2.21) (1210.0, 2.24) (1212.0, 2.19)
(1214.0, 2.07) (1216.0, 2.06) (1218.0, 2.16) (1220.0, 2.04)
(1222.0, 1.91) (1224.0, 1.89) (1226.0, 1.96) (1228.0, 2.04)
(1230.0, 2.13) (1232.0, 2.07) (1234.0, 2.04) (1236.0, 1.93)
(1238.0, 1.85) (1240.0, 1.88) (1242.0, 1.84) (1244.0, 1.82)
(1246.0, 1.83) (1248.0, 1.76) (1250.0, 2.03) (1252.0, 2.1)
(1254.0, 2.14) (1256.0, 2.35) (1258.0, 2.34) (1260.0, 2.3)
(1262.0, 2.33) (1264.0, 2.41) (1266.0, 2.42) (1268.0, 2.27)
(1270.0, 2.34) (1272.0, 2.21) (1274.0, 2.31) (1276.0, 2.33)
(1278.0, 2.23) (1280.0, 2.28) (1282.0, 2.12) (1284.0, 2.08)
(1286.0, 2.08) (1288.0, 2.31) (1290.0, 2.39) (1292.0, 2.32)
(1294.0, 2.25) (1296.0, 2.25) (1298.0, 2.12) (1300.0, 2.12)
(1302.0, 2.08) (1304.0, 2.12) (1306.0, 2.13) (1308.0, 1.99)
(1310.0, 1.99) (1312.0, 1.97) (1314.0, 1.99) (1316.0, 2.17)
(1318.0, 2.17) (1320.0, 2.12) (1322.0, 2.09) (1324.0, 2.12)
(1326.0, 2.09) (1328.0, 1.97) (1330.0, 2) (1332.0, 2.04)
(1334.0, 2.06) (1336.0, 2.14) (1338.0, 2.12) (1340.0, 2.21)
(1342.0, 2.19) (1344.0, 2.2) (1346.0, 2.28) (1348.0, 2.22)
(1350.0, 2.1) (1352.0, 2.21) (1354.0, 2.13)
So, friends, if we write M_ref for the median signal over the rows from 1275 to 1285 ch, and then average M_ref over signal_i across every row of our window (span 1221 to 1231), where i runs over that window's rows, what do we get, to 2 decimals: 1.13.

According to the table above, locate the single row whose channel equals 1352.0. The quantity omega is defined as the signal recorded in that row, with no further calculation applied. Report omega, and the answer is 2.21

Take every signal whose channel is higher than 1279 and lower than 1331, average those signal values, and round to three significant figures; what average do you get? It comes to 2.13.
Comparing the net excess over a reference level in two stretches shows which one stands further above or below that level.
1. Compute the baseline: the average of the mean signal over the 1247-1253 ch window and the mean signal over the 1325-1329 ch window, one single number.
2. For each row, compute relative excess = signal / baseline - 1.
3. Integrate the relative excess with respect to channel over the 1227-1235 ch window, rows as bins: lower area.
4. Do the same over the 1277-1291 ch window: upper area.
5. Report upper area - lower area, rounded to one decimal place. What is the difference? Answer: 1.2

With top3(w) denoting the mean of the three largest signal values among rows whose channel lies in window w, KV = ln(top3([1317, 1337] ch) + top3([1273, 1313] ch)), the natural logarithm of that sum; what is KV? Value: 1.50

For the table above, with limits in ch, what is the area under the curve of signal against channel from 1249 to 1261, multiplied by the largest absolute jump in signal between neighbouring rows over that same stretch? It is 5.6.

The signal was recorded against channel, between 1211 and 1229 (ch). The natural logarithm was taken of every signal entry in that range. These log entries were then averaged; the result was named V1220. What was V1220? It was 0.710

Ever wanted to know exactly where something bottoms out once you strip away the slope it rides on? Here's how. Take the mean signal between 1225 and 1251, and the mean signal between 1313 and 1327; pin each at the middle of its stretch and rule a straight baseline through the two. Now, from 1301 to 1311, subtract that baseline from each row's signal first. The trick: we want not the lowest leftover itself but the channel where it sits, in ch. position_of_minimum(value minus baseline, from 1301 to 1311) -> 1310.0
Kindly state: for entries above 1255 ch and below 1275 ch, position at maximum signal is 1266.0 ch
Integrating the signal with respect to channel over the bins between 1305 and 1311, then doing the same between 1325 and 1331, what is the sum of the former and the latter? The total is 24.3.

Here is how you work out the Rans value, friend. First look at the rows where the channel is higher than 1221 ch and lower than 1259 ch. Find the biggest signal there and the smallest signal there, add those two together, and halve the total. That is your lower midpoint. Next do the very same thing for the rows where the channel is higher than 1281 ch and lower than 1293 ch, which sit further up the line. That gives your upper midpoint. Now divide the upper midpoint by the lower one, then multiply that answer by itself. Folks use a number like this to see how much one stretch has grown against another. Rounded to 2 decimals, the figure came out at 1.18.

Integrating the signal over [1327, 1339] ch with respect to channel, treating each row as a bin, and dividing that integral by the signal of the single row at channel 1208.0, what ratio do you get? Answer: 11.2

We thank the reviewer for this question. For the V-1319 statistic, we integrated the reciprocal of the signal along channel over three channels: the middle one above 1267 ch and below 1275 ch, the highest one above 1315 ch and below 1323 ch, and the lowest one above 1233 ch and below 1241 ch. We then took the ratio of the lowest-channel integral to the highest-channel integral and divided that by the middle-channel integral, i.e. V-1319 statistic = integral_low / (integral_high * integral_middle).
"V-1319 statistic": 0.317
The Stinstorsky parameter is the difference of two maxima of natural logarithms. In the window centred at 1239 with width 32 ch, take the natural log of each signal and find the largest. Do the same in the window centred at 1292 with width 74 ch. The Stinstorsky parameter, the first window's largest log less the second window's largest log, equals -0.123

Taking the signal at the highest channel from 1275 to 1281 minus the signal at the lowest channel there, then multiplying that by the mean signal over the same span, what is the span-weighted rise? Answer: -0.11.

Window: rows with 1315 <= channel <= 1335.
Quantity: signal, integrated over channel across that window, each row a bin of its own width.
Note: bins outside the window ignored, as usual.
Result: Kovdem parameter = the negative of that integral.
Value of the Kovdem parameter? -42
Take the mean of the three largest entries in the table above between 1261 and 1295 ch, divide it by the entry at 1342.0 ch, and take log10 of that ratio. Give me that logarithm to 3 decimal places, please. 0.041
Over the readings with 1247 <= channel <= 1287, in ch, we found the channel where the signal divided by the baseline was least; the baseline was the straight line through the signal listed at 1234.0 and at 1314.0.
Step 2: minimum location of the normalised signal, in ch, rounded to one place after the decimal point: 1248.0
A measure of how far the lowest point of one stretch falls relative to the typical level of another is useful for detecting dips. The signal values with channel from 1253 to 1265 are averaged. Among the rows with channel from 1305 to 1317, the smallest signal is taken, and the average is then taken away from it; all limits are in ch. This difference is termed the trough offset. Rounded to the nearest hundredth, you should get -0.34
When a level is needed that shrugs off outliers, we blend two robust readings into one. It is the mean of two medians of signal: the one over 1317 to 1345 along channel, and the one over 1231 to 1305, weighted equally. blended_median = 2.130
